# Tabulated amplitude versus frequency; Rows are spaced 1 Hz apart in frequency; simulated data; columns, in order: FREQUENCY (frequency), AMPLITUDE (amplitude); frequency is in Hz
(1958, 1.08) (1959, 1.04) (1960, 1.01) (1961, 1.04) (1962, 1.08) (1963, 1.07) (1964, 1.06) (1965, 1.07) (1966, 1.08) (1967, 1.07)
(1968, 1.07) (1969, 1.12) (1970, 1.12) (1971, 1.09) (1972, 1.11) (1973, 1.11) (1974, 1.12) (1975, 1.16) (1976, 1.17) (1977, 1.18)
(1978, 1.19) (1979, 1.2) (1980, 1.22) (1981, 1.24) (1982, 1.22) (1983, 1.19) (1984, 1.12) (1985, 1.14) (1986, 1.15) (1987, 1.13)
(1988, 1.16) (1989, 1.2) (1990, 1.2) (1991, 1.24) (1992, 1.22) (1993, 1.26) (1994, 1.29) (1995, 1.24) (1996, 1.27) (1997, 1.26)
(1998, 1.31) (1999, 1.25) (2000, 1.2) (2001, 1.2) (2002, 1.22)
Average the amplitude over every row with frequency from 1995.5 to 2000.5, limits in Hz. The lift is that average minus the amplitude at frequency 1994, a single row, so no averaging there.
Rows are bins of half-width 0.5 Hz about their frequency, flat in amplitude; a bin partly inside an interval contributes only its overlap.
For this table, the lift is -0.032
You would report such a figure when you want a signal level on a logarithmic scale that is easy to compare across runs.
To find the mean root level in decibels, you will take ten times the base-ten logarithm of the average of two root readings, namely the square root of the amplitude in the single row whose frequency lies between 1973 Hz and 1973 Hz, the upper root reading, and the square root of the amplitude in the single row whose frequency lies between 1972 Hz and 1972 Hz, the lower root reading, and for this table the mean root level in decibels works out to 0.23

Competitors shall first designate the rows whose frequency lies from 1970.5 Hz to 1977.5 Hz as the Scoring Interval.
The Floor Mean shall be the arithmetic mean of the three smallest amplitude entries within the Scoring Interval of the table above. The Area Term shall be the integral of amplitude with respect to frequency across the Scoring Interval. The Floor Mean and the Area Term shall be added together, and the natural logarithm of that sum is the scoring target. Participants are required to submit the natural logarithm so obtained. 2.2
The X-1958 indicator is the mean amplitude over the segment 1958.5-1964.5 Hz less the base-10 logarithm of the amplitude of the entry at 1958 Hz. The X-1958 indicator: 1.02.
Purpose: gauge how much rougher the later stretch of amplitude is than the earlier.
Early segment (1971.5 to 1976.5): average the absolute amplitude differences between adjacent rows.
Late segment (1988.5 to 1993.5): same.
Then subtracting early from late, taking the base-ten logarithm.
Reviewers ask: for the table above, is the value -2.00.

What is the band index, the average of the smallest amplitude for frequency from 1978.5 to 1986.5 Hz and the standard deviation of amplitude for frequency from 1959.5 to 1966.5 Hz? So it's 0.57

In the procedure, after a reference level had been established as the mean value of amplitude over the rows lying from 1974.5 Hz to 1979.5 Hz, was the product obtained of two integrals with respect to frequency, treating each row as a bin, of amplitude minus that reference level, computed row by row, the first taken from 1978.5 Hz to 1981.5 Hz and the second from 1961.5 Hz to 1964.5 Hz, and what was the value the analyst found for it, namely -0.040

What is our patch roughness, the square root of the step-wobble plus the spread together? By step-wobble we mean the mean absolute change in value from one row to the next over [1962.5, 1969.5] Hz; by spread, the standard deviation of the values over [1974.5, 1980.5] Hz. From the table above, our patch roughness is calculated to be 0.19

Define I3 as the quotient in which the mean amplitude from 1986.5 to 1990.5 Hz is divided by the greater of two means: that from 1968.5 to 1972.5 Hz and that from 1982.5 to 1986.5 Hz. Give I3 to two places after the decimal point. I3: 1.02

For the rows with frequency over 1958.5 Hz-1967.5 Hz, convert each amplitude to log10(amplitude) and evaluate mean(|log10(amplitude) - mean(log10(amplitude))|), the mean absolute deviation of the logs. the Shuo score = 0.008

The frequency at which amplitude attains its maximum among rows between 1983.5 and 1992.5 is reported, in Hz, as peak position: 1991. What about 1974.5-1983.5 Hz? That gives 1981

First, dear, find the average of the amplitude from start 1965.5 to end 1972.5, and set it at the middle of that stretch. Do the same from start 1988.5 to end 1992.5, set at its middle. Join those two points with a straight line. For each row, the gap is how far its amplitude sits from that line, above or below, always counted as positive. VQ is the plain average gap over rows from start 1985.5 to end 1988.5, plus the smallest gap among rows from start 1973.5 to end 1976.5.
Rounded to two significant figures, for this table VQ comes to 0.051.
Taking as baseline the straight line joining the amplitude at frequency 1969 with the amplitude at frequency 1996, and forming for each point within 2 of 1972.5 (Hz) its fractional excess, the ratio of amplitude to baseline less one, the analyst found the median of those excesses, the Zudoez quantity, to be -0.026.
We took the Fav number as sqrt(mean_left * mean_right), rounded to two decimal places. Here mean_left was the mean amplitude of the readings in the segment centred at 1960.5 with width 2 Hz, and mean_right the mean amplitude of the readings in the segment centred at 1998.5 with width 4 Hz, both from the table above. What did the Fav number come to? 1.13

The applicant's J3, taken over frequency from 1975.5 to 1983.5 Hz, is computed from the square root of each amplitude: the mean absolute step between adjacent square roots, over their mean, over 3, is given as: 0.0024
